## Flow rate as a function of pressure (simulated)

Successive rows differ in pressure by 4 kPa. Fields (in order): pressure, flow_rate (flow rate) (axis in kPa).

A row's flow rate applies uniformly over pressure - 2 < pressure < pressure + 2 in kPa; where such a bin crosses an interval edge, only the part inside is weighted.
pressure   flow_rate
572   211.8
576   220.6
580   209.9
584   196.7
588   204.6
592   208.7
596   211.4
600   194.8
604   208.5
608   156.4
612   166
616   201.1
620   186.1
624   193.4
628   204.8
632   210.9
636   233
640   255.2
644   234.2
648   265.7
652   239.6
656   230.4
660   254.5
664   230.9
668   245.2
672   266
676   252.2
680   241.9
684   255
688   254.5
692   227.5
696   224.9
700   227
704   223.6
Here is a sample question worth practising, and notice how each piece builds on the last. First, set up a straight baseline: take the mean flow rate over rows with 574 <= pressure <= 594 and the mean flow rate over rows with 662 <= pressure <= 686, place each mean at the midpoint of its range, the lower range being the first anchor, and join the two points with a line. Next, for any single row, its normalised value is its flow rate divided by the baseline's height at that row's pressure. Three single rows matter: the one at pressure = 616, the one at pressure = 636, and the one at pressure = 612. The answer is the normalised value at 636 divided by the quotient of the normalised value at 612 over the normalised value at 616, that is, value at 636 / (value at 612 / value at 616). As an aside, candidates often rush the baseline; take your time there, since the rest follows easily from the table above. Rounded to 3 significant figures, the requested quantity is 1.21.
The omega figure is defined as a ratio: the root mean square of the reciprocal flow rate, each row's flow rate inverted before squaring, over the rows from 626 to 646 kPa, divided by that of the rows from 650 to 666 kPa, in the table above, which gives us 1.06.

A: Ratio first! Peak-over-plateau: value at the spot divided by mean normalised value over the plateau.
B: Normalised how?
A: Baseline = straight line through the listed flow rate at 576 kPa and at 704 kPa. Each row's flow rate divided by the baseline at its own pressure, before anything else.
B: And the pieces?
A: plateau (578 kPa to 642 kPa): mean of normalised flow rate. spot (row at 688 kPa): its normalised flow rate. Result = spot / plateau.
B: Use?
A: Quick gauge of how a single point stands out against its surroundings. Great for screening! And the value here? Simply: 1.25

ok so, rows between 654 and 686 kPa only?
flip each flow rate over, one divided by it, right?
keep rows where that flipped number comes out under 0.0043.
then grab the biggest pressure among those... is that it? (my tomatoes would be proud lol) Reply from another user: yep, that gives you 684 kPa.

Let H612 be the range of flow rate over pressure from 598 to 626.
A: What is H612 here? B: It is 52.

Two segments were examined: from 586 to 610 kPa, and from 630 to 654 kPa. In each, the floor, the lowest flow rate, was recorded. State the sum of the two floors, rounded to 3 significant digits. 367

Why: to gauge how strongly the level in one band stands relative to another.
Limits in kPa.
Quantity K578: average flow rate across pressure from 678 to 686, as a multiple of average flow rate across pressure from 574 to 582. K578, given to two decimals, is 1.15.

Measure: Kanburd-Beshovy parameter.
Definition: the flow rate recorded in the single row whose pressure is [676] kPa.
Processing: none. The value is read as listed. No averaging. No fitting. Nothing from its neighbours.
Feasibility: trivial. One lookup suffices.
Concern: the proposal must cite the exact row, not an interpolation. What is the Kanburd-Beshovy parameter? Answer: 252.2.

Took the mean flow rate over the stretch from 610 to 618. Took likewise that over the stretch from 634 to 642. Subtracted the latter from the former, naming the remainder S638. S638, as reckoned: -61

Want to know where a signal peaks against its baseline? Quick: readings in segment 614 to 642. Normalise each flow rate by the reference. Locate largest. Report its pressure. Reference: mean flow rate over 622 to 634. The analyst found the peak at 640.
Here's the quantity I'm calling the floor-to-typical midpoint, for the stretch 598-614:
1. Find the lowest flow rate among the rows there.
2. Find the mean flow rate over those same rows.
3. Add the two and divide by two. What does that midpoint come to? 169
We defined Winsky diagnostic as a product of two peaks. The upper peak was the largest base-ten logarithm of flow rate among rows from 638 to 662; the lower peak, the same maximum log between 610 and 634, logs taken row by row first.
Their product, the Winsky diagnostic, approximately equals 5.63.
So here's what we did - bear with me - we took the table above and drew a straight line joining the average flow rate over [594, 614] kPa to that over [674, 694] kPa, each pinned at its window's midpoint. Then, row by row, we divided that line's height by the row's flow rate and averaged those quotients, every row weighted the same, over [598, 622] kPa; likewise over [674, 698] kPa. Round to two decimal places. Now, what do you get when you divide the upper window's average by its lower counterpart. 0.98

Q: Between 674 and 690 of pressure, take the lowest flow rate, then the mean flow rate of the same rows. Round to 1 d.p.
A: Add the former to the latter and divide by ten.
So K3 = 49.3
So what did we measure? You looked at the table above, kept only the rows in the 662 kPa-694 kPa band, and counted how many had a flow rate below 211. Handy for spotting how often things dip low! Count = 0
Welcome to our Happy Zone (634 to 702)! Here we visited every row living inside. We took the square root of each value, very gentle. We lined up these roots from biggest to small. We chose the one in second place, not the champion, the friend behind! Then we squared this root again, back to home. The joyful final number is 266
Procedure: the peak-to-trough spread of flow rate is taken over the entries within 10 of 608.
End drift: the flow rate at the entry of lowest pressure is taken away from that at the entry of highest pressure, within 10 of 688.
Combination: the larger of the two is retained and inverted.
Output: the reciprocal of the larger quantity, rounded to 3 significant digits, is 0.0192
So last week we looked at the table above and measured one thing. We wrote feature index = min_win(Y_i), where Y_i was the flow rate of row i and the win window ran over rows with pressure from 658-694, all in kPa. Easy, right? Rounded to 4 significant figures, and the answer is 227.5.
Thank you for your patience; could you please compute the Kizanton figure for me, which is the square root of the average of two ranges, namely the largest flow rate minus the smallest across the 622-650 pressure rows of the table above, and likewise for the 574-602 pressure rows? 7.0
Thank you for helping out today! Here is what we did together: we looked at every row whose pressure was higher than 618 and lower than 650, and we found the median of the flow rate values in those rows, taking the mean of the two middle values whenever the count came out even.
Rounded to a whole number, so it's 222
